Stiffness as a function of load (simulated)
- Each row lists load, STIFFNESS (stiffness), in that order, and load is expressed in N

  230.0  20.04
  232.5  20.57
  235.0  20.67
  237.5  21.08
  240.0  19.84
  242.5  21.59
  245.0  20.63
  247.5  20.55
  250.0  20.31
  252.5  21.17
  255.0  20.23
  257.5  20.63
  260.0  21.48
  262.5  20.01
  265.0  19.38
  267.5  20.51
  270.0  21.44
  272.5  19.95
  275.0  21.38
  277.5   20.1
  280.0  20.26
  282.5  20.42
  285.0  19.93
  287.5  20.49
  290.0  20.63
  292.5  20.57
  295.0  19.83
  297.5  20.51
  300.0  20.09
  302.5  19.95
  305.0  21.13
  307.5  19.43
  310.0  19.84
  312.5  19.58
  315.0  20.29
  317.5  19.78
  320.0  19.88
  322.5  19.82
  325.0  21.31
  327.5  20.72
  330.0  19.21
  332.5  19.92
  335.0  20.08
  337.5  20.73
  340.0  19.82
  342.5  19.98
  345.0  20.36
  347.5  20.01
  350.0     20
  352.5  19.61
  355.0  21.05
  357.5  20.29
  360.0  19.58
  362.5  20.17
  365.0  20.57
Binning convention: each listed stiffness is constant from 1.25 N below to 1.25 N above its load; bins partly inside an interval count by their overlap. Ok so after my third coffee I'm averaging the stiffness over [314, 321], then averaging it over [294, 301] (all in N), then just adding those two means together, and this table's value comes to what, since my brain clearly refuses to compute 40.1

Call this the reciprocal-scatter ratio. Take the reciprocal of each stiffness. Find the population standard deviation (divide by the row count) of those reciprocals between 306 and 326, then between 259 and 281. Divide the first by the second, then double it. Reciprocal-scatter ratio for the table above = 1.56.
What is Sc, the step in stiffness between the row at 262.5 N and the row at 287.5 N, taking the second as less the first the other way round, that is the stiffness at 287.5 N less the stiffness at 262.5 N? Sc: 0.5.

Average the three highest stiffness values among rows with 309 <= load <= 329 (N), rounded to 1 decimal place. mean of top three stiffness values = 20.8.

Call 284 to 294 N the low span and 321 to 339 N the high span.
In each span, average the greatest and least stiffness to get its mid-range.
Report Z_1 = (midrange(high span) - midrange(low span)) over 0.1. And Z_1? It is 0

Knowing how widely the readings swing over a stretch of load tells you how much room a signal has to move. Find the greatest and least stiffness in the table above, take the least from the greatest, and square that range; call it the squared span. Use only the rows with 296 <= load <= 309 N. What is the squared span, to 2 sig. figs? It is 2.9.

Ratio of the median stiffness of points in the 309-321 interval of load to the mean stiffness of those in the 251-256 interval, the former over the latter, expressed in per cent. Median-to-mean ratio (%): 95.8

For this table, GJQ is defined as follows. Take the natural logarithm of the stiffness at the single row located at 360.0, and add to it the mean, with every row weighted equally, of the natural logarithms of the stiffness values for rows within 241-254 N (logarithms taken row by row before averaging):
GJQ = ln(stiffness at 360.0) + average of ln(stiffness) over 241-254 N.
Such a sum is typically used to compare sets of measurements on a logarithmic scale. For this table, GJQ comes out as 6.01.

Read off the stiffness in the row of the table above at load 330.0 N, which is 19.21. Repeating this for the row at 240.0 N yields 19.84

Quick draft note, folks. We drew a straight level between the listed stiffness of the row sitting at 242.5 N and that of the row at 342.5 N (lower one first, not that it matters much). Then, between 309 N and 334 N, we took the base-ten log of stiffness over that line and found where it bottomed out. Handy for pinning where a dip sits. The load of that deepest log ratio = 330.0 N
